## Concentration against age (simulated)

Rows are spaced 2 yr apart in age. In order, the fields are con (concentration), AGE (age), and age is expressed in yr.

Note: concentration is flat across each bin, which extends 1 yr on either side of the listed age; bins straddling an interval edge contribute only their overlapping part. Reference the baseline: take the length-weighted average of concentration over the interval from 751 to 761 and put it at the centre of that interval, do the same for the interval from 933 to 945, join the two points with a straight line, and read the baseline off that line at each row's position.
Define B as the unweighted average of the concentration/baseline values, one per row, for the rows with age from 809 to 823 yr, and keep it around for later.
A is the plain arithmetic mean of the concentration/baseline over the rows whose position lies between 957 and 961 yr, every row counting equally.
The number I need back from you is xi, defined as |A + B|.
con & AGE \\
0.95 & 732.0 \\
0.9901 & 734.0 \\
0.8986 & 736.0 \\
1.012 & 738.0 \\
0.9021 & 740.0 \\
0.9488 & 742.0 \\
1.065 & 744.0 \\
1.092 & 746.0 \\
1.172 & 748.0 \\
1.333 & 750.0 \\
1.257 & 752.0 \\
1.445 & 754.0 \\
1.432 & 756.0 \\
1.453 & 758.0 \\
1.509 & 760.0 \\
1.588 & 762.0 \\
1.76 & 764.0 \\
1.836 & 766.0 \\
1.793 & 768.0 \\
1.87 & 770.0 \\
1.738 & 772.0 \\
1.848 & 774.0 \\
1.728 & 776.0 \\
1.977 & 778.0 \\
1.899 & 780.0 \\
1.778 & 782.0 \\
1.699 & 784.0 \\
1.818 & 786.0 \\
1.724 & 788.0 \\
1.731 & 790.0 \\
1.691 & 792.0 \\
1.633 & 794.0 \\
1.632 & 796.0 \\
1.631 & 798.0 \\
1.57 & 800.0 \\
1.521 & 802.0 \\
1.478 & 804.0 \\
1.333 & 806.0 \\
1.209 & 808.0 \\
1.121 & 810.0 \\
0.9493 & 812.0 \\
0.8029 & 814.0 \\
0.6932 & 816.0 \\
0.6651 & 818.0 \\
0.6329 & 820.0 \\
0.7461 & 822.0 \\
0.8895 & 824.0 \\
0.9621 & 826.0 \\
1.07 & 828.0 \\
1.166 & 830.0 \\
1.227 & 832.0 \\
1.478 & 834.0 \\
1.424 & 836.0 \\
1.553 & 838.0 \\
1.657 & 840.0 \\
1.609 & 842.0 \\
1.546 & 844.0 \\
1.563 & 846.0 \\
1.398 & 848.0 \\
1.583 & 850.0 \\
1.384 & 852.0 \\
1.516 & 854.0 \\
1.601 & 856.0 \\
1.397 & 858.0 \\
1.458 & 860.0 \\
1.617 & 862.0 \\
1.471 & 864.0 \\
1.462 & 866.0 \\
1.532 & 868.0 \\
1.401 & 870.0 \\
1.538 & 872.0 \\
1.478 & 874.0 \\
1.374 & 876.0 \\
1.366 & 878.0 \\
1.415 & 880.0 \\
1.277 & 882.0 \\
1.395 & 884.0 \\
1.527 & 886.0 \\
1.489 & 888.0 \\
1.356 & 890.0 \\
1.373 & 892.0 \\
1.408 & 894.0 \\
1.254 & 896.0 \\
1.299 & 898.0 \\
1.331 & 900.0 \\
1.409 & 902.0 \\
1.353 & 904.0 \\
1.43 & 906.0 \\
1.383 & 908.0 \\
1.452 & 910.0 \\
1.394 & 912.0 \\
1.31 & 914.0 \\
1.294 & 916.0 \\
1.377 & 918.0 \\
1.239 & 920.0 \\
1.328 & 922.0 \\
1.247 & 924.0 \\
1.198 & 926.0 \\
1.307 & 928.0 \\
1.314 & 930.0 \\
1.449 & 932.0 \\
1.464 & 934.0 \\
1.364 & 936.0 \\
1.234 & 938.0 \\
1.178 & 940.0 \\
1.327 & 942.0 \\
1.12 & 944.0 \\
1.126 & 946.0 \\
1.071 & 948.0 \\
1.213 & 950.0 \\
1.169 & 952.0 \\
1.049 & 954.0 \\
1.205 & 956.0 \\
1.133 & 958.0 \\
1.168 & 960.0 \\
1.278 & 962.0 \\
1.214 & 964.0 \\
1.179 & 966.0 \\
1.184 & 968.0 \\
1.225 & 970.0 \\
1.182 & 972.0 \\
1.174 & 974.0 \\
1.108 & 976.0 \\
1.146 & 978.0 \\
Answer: 1.49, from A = 0.91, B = 0.58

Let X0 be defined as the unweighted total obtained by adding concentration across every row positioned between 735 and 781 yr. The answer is 34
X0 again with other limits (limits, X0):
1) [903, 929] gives 17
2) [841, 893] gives 38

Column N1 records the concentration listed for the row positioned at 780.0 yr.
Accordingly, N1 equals 1.899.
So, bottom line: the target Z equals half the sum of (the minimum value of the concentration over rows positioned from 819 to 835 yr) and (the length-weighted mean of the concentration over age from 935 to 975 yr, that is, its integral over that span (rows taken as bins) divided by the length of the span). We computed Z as 0.91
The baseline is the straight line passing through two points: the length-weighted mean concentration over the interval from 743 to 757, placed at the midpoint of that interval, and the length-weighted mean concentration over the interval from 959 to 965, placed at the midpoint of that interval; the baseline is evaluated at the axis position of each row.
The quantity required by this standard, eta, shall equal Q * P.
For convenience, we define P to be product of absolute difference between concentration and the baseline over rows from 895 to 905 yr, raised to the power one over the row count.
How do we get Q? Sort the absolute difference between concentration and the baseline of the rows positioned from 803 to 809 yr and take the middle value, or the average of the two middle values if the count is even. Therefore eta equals 0.007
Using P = 0.08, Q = 0.086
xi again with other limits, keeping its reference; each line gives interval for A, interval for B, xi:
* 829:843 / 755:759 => 2.08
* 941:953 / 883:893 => 2.00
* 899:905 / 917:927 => 2.03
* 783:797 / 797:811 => 2.24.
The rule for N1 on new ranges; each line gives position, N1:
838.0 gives 1.553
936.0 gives 1.364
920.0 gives 1.239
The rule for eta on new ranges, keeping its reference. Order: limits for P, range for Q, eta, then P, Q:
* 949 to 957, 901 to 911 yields 0.006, 0.03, 0.179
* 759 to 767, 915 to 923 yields 0.033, 0.40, 0.084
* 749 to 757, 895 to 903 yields 0.003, 0.04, 0.084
